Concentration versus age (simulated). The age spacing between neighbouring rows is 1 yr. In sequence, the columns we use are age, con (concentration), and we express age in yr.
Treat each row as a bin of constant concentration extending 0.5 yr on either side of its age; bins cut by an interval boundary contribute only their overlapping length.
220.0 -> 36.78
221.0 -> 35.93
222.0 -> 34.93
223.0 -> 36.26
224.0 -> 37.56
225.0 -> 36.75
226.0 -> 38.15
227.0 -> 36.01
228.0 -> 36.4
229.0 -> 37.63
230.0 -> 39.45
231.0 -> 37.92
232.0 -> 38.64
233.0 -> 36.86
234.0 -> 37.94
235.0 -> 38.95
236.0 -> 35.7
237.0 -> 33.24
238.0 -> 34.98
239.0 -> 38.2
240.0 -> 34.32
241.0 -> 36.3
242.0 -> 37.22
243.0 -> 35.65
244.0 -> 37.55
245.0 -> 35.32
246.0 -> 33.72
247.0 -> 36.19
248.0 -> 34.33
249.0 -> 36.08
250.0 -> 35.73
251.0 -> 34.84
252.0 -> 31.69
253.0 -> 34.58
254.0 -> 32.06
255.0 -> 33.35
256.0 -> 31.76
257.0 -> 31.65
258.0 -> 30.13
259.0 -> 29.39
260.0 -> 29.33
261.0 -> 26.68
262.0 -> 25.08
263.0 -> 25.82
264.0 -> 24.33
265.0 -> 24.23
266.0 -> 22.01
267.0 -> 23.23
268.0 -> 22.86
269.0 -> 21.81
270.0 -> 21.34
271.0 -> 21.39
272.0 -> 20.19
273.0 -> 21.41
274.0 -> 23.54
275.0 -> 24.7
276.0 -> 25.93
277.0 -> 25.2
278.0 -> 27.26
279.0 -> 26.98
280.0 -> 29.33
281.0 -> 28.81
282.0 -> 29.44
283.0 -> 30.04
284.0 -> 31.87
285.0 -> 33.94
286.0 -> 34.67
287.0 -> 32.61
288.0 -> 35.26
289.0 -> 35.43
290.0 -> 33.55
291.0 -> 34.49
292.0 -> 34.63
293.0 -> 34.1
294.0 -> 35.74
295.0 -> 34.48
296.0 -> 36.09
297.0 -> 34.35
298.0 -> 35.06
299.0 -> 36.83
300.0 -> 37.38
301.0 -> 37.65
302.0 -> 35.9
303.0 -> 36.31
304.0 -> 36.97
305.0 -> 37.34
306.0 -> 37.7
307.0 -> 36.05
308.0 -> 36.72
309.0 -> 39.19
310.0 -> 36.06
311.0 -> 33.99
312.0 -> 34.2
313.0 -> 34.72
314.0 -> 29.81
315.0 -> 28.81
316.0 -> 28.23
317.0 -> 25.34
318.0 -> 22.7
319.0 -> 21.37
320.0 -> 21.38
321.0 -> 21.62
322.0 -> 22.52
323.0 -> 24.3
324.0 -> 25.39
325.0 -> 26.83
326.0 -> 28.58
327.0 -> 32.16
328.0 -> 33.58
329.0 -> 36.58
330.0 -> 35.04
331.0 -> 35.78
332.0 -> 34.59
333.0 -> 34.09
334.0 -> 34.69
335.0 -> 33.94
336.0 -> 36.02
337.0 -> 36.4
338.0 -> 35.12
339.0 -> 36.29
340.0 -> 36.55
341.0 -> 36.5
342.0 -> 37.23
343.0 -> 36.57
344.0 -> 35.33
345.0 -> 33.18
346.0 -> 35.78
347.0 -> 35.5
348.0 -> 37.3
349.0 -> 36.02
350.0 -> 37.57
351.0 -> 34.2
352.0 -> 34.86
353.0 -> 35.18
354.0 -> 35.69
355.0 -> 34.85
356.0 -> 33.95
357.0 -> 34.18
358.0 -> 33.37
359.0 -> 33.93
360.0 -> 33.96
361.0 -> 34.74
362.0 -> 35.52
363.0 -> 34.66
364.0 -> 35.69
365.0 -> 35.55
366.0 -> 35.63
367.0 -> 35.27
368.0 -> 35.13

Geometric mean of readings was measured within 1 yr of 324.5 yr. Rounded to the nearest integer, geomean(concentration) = 26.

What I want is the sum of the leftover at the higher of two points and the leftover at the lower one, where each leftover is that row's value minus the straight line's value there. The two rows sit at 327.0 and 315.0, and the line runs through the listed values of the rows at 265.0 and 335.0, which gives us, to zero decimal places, -3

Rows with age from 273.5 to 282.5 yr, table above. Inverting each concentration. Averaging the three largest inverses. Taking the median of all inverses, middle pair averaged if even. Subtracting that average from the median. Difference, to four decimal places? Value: -0.0038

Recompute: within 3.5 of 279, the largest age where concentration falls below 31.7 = 282.0 yr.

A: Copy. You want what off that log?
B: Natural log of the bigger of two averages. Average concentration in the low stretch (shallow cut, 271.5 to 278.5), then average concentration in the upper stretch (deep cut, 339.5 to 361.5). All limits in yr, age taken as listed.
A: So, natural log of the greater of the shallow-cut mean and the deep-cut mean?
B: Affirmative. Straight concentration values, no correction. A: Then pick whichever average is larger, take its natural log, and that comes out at 3.56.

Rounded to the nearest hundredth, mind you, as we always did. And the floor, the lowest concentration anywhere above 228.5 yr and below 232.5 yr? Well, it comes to 37.63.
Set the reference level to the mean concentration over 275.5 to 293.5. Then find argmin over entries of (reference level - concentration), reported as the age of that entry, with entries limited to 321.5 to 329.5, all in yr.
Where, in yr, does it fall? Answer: 329.0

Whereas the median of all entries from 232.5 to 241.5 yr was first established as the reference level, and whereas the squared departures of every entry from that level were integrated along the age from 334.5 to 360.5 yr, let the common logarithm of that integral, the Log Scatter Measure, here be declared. 1.79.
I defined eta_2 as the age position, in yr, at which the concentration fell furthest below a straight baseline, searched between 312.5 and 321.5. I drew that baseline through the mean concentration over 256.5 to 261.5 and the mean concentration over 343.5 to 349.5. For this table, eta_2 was 320.0 yr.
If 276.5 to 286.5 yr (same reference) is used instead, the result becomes 277.0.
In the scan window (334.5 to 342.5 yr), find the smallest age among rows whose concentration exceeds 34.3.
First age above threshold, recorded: 336.0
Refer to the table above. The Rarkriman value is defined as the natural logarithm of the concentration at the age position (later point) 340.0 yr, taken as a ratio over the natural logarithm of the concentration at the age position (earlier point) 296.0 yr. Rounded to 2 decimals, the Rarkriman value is 1.00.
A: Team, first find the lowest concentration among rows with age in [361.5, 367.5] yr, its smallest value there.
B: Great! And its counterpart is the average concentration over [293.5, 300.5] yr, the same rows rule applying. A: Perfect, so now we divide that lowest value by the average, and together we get 1.0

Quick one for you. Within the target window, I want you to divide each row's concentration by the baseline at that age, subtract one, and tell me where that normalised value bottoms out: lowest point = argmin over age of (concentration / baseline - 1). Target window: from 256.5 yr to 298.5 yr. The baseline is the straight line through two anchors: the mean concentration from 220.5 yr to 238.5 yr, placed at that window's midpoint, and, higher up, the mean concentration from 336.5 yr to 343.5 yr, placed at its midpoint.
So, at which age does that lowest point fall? 272.0 yr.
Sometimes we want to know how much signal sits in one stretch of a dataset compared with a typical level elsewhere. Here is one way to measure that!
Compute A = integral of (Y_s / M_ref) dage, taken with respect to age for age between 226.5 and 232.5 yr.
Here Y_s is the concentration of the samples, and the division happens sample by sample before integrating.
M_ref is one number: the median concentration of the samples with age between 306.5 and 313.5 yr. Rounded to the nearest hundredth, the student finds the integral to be 6.27 yr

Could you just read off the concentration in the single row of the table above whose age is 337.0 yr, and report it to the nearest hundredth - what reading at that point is 36.40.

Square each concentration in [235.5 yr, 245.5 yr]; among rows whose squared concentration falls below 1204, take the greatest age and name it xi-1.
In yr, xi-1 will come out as 240.0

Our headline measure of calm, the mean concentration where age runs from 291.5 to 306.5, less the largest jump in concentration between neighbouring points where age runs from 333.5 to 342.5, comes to 34.0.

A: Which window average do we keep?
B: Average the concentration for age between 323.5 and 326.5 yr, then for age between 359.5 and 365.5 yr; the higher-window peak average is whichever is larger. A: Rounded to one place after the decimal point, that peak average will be 35.0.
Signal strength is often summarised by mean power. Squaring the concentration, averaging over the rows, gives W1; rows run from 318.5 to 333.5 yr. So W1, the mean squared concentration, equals 868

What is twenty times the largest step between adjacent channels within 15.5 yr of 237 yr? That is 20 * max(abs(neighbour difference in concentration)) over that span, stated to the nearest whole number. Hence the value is 78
